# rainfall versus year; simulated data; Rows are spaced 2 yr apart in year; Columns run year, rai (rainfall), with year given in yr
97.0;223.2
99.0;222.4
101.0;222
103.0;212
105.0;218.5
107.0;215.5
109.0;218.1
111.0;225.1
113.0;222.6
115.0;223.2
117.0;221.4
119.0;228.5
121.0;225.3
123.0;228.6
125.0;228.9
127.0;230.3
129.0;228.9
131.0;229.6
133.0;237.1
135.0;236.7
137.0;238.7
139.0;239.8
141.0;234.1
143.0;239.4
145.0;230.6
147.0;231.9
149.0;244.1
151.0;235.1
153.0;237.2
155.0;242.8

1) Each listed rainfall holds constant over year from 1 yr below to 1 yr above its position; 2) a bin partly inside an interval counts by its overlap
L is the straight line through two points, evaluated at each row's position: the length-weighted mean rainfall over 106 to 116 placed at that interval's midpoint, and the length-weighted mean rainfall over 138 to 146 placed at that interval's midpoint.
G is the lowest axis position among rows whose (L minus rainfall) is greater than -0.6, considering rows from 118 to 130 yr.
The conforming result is 121.0 yr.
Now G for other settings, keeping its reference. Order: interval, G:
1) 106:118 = 107.0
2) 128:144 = 129.0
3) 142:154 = 145.0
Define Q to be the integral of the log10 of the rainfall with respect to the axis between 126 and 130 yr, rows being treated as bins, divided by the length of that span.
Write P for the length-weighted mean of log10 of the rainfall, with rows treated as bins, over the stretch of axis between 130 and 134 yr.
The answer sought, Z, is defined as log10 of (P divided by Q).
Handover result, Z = 0.001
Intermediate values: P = 2.37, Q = 2.36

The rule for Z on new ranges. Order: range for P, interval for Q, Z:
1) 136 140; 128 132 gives 0.003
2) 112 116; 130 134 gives -0.004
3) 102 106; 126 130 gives -0.005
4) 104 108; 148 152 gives -0.008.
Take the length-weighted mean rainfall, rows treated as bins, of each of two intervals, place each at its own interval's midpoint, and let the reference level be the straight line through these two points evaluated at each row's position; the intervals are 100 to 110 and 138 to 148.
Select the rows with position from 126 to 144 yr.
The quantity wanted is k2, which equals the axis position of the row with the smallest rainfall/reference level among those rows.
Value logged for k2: 141.0 yr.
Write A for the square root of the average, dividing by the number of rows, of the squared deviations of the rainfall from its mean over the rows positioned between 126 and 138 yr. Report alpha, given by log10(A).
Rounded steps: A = 4.02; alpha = 0.604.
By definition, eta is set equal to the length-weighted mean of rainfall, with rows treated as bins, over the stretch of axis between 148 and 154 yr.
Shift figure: 239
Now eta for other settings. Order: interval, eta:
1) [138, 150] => 237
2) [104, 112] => 219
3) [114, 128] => 227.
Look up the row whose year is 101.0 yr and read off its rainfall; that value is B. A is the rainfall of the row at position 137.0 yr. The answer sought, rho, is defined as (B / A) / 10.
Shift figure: 0.093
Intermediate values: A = 238.7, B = 222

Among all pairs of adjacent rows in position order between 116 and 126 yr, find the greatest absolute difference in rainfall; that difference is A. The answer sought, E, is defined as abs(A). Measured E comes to 7.1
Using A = 7.10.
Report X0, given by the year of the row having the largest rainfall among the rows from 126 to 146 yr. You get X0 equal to 139.0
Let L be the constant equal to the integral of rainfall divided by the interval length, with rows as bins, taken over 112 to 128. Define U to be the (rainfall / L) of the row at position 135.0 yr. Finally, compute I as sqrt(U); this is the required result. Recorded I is 1.02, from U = 1.05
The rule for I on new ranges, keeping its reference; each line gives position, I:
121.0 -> 1.00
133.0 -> 1.02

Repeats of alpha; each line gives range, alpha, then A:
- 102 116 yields 0.634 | 4.30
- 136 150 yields 0.654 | 4.51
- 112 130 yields 0.495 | 3.12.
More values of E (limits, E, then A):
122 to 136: 7.5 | 7.50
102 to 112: 7.0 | 7.00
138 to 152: 12.2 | 12.20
